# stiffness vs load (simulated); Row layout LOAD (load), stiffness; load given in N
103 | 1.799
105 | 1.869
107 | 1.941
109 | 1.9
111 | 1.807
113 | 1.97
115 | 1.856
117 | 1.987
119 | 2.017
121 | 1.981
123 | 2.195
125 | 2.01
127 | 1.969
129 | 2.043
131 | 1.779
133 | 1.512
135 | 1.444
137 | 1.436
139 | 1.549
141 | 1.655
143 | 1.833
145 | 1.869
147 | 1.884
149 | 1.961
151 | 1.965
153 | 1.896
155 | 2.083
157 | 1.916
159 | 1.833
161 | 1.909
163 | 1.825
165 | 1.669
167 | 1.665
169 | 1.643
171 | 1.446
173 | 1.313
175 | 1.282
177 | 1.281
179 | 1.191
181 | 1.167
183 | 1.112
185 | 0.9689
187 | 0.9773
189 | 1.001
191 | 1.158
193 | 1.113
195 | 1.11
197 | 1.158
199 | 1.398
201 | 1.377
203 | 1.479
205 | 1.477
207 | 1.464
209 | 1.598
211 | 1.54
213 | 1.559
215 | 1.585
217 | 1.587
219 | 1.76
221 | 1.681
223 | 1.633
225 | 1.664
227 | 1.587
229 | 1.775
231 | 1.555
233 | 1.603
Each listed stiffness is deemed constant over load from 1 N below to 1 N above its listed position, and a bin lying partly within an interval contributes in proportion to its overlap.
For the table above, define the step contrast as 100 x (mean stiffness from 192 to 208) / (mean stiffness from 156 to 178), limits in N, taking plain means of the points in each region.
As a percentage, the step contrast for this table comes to 82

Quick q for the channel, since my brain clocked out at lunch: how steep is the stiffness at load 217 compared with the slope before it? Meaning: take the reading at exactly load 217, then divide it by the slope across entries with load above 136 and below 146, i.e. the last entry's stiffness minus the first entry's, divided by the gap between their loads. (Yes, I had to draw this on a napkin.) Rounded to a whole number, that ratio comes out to 29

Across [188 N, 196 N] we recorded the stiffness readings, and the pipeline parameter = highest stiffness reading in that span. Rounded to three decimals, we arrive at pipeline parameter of 1.158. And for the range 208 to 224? 1.760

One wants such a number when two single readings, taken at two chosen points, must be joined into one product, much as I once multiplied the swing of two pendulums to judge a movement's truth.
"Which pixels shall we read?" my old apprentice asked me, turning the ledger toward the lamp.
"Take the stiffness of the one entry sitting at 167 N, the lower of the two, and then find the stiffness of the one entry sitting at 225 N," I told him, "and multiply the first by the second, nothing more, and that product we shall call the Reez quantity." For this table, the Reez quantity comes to 2.8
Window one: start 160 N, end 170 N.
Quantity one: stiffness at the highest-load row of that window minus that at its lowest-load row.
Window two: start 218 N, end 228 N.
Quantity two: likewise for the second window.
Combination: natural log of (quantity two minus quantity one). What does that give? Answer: -2.4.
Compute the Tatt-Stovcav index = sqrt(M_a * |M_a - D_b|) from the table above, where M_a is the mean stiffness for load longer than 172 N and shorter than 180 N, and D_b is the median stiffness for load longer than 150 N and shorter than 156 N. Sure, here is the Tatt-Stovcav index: 0.94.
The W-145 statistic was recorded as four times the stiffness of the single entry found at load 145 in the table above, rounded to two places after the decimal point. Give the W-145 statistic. 7.48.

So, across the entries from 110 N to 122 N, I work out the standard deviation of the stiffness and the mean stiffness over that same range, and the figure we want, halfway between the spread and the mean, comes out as 1.01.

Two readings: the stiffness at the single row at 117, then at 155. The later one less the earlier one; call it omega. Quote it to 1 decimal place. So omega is 0.1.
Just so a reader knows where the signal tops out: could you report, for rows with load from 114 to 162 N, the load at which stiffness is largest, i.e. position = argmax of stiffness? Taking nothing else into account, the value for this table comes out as 123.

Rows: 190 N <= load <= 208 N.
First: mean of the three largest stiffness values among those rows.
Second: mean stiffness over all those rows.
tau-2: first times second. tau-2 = 1.9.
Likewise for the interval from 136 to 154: 3.5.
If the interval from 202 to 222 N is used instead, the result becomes 2.6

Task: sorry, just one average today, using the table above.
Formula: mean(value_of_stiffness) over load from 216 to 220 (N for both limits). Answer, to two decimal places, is 1.67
